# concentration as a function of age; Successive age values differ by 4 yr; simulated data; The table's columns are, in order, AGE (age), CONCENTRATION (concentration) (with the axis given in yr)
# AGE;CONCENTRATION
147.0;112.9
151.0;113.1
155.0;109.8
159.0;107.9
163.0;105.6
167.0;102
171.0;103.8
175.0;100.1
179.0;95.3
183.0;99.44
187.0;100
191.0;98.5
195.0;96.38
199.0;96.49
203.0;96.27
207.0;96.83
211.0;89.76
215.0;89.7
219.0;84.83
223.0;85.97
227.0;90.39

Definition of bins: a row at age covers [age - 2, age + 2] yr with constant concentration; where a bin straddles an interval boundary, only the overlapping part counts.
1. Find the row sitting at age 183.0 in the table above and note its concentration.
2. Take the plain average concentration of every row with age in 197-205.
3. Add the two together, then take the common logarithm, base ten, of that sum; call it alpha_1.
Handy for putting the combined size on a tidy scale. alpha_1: 2.29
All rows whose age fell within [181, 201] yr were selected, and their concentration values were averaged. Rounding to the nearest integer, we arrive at 98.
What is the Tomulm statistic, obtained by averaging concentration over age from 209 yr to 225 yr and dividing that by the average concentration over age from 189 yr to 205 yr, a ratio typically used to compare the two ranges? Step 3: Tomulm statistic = 0.904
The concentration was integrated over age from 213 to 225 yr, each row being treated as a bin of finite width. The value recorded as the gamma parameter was 1042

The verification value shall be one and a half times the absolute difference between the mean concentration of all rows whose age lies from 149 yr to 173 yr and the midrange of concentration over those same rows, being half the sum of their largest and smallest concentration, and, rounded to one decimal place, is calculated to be 0.8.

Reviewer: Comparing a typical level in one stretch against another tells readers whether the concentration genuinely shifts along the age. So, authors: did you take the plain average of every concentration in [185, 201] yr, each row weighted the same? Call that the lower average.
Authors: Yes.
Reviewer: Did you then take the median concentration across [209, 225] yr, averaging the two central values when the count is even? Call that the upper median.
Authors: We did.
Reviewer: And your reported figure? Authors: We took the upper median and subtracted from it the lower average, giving -10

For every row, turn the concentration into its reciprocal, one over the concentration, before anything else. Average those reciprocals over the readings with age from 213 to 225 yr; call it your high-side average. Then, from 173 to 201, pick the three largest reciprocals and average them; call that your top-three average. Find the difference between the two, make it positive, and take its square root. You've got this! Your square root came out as 0.033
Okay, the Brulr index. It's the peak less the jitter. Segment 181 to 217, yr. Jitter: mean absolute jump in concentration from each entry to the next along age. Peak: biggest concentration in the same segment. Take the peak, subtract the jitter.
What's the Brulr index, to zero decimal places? 98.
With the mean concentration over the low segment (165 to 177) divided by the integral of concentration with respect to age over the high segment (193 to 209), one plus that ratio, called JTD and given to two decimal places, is 1.07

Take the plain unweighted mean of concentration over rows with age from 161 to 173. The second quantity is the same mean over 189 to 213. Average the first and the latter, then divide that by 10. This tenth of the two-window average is 10.0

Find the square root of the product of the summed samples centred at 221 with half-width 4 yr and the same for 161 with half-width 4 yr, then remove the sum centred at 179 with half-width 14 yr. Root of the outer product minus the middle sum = -508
